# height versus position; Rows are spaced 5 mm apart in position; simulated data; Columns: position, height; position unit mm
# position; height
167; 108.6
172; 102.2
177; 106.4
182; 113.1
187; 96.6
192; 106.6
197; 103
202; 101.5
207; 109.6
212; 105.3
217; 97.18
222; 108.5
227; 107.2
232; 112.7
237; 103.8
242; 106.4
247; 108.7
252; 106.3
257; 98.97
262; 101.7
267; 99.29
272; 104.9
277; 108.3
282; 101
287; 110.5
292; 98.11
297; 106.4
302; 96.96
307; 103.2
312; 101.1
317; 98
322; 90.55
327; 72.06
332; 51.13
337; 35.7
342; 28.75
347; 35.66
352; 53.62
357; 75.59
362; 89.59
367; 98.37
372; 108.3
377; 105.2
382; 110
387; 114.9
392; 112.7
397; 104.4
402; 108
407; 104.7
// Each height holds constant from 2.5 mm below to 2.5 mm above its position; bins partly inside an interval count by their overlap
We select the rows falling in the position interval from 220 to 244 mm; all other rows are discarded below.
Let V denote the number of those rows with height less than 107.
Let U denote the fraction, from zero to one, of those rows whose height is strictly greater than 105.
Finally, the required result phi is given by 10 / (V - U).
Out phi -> 8.3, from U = 0.8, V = 2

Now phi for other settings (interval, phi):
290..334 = 1.1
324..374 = 1.1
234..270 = 1.8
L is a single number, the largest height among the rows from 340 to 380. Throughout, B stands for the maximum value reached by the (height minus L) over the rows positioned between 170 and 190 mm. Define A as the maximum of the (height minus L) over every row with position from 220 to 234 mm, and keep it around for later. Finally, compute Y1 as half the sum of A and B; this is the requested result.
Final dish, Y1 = 4.6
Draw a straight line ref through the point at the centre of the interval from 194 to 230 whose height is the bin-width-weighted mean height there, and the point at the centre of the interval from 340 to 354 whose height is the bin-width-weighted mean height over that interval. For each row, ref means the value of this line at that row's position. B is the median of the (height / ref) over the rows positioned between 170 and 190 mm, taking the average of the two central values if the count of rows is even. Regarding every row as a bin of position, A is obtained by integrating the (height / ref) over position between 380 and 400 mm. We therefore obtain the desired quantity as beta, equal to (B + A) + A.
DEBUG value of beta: 247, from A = 123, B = 0.9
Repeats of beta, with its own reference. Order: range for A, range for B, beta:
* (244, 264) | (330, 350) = 50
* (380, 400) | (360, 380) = 250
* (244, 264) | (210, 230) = 50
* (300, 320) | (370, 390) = 74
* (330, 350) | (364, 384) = 40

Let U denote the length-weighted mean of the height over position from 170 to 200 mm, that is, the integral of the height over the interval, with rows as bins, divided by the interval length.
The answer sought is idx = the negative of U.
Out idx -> -104.6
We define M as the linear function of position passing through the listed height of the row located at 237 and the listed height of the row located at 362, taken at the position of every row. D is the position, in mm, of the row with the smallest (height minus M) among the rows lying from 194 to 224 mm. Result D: 217 mm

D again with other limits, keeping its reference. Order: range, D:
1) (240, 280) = 257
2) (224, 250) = 237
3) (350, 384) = 352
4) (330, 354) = 342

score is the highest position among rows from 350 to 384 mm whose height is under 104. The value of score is 367 mm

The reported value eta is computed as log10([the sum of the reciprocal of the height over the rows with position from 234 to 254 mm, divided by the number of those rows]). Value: -2.03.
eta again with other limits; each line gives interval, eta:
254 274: -2.01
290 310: -2.00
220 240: -2.03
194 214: -2.02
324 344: -1.62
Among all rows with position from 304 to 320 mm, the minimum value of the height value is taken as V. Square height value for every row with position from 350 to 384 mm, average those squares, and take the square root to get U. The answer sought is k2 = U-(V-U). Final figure 89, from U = 93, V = 98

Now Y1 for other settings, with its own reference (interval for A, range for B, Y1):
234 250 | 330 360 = -16.2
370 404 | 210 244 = 5.5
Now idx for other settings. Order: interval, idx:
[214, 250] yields -106.3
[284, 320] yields -101.9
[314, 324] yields -94.8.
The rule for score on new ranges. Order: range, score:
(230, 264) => 262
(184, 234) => 217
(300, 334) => 332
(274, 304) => 302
